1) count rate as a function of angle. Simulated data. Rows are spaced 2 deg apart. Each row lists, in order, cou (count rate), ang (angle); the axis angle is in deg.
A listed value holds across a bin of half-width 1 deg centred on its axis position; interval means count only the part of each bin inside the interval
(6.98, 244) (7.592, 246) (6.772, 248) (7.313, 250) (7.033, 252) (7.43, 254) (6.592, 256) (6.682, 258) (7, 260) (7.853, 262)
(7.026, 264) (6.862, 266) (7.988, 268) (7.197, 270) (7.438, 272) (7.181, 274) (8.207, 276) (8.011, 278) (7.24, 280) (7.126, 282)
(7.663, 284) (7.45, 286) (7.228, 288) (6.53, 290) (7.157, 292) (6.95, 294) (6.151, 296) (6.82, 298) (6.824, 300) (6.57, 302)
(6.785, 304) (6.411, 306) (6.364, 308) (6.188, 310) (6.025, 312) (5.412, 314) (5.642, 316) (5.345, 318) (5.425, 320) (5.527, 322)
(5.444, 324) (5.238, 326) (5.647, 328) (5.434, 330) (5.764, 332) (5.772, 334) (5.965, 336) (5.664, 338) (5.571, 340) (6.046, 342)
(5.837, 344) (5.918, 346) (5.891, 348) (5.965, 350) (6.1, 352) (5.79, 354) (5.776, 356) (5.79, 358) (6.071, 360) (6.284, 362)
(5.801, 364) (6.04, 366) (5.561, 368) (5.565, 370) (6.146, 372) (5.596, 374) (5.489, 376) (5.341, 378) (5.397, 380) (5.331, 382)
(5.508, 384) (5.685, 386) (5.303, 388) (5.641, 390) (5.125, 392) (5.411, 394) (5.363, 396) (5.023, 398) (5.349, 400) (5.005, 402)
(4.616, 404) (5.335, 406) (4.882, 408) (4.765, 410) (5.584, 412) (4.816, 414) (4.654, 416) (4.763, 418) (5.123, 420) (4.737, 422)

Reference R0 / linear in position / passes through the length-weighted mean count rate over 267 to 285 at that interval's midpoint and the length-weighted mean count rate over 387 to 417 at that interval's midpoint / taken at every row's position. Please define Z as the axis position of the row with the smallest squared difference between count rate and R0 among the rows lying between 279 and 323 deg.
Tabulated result 286 deg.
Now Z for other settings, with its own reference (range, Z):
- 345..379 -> 352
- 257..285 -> 262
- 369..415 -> 384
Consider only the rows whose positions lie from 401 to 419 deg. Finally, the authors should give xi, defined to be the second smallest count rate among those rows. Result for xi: 4.654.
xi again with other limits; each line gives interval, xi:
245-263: 6.682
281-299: 6.53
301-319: 5.412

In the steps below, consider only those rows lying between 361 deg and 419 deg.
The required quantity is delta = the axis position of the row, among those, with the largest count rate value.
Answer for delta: 362 deg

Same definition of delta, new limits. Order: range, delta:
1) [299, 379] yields 300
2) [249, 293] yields 276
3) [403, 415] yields 412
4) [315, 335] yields 334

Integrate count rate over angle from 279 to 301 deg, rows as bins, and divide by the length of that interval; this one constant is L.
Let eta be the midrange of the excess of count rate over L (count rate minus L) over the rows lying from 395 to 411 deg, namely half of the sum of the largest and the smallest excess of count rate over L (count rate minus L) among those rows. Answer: -2.0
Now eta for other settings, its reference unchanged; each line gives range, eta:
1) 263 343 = -0.3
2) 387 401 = -1.7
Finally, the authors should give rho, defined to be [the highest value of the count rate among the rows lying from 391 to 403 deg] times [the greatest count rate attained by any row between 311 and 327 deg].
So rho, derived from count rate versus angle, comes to 33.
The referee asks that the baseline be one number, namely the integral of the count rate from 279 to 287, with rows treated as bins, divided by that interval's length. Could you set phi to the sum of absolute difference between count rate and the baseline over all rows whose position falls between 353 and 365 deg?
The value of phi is 9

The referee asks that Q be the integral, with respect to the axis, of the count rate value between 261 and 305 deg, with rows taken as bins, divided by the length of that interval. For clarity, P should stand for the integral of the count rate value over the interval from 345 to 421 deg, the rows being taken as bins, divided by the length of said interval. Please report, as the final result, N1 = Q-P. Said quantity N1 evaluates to 1.7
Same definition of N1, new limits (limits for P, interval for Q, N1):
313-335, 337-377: 0.3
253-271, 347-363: -1.2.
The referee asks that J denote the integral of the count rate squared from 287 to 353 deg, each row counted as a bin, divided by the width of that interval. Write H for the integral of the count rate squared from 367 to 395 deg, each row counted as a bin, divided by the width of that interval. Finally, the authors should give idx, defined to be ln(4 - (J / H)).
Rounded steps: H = 30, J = 37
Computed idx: 1.02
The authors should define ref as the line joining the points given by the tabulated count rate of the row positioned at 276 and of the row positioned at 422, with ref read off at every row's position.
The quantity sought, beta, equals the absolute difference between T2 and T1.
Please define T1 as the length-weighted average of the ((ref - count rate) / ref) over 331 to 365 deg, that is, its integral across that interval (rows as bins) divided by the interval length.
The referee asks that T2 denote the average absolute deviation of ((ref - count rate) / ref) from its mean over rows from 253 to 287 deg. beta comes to 0.036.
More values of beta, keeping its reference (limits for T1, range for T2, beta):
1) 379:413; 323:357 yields 0.032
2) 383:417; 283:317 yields 0.031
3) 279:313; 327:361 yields 0.079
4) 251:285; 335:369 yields 0.091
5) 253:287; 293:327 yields 0.067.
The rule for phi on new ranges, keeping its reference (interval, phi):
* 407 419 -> 15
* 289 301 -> 4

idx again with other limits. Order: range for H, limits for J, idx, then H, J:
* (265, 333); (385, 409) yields 1.22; 44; 27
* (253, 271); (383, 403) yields 1.24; 52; 29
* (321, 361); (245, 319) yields 0.93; 33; 48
